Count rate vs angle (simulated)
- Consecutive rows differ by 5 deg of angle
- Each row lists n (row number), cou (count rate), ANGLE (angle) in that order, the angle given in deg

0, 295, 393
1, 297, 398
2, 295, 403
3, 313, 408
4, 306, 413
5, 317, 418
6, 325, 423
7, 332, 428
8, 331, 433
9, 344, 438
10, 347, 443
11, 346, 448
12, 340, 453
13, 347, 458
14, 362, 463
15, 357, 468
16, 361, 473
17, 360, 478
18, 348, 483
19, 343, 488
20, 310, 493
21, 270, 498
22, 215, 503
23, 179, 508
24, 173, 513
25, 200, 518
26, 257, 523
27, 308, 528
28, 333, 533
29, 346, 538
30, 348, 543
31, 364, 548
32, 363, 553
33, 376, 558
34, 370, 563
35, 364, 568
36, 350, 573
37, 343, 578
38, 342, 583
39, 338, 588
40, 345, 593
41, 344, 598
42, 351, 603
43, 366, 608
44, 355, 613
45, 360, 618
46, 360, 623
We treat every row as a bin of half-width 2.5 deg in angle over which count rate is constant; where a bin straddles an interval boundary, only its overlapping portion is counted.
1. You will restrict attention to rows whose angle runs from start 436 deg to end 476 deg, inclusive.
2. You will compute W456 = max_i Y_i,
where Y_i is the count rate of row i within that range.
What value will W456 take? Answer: 362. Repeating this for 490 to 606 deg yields 376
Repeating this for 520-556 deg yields 364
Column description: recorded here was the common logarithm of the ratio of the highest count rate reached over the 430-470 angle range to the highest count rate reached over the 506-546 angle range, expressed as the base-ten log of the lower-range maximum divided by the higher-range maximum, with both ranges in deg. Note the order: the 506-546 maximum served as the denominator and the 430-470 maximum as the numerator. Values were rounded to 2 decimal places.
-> 0.02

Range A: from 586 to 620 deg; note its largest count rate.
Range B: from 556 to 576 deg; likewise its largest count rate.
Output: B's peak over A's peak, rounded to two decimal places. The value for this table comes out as 1.03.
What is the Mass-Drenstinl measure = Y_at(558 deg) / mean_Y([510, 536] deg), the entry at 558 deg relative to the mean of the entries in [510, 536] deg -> 1.48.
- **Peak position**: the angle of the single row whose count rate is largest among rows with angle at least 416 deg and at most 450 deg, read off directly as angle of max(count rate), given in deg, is 443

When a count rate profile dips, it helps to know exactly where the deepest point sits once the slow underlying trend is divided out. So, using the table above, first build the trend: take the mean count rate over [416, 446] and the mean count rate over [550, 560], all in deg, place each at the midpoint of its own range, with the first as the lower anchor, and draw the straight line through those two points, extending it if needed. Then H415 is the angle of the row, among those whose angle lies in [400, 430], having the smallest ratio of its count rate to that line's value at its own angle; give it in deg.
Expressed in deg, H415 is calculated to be 403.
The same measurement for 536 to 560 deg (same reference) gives 538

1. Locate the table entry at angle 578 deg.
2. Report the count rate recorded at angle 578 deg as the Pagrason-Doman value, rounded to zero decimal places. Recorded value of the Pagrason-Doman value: 343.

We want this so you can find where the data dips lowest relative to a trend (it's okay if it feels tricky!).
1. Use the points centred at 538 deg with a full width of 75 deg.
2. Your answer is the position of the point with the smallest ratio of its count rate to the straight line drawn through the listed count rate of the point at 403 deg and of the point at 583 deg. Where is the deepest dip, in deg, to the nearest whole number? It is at 513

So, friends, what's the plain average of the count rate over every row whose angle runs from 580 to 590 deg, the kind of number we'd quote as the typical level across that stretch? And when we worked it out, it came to 340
